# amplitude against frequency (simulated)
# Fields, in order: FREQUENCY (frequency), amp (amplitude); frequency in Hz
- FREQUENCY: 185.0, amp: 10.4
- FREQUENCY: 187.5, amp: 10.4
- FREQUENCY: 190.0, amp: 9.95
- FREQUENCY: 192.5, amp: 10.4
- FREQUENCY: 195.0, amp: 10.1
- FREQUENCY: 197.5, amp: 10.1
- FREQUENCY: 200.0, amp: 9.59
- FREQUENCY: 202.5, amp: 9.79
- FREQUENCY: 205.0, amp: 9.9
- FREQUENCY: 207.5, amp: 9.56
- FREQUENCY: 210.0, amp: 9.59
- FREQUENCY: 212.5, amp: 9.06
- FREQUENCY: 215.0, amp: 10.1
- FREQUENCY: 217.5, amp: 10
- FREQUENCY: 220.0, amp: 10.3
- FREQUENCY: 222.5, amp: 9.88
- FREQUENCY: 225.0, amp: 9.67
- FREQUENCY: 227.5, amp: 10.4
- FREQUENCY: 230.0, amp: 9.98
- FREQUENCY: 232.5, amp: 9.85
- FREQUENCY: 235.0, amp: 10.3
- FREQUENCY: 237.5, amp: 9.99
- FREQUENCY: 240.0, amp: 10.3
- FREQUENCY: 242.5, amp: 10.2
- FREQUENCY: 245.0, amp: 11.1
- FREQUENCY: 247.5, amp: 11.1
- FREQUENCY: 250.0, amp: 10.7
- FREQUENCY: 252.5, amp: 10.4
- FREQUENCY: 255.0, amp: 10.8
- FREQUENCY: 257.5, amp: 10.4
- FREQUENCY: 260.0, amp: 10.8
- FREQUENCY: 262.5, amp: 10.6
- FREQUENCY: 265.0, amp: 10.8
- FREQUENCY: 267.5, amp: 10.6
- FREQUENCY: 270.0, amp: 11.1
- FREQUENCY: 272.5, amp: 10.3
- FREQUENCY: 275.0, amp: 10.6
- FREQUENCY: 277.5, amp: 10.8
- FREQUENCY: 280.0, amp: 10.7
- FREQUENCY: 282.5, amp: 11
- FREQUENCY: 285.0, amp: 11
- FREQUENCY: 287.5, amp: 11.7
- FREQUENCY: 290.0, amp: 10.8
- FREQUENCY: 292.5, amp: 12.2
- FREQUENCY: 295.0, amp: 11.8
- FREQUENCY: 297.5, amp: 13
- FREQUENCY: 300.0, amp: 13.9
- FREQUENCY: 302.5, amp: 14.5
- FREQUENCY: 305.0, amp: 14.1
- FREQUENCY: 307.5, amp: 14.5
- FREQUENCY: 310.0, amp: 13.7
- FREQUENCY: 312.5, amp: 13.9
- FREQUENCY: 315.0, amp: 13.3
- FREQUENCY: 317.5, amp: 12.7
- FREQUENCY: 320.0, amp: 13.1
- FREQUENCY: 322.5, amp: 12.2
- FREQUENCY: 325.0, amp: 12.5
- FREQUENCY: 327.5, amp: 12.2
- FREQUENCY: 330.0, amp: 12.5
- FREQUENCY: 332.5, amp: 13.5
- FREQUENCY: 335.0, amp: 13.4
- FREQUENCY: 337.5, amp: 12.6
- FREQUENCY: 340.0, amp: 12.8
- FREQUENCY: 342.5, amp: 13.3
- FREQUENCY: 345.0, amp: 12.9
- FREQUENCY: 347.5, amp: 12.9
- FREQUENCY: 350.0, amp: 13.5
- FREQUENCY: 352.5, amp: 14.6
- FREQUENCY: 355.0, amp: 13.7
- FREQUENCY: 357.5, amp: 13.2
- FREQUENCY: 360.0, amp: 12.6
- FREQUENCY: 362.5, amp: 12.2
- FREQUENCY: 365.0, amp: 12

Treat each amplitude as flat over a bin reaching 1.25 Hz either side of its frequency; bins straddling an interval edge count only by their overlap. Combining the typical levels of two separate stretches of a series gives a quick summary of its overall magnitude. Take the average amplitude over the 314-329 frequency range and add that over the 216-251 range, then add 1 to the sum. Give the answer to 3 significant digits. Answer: 23.9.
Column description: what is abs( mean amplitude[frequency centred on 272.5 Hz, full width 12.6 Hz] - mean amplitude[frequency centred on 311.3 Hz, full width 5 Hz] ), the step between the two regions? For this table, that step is 3.12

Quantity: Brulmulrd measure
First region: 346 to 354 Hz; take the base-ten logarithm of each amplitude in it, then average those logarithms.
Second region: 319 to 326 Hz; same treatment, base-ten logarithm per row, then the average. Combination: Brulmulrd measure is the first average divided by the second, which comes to 1.03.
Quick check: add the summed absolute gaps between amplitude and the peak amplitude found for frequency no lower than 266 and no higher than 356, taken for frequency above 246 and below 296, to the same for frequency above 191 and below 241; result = 167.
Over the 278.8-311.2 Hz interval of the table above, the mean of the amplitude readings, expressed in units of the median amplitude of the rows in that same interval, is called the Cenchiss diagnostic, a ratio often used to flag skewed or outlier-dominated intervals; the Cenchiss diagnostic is 1.03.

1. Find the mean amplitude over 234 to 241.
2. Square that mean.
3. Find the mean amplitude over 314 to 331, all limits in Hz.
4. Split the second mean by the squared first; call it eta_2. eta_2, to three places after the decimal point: 0.122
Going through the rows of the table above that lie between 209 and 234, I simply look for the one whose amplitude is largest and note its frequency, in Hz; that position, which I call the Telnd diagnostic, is 227.5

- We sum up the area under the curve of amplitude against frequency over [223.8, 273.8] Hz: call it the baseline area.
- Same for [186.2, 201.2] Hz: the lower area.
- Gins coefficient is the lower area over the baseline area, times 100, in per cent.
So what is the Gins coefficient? 29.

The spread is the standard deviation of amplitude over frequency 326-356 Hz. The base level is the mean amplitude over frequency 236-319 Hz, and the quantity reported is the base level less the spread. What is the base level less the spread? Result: 11.0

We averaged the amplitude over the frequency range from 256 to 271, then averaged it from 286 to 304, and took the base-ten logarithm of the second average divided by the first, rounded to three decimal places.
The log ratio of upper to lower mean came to 0.069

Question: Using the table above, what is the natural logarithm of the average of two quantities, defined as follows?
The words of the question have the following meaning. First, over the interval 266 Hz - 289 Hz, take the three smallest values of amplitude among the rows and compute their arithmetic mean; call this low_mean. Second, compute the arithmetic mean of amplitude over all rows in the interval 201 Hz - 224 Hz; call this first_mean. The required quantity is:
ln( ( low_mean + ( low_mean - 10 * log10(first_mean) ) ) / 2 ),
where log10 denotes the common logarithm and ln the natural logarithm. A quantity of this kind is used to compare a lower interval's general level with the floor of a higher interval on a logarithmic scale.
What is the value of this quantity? 1.71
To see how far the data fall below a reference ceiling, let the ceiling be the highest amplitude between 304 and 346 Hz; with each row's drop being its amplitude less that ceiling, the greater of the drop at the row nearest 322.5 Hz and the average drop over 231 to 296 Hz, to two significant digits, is -2.3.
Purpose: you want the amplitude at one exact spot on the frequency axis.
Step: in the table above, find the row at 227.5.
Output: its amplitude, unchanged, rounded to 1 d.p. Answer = 10.4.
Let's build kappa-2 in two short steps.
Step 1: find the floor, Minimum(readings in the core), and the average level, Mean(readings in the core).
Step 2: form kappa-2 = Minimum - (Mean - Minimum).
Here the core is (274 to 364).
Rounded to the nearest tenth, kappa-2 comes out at 8.5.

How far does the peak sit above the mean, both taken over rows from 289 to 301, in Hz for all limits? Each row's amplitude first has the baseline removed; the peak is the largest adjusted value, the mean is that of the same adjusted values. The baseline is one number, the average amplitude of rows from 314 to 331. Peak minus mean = 1.56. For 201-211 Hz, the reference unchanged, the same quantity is 0.19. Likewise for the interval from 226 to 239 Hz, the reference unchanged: 0.30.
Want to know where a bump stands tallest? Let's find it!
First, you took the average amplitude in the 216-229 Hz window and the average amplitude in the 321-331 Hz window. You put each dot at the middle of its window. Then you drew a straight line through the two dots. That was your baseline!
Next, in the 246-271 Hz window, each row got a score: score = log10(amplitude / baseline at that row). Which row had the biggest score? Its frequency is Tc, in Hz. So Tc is 247.5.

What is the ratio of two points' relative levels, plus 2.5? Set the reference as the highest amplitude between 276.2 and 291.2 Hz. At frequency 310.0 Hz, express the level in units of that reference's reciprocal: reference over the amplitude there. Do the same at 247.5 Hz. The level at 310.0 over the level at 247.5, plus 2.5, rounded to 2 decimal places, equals 3.31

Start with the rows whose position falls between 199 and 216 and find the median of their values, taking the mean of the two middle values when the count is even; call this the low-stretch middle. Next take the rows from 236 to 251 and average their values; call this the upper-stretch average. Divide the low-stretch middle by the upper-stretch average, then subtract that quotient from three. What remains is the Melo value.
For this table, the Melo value 2.09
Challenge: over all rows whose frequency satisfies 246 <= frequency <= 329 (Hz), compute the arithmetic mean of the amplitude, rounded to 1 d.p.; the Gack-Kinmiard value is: 11.9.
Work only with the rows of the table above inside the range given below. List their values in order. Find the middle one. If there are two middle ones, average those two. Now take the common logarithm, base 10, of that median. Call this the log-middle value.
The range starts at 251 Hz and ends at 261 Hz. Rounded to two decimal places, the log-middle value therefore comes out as 1.03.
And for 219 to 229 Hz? 1.00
